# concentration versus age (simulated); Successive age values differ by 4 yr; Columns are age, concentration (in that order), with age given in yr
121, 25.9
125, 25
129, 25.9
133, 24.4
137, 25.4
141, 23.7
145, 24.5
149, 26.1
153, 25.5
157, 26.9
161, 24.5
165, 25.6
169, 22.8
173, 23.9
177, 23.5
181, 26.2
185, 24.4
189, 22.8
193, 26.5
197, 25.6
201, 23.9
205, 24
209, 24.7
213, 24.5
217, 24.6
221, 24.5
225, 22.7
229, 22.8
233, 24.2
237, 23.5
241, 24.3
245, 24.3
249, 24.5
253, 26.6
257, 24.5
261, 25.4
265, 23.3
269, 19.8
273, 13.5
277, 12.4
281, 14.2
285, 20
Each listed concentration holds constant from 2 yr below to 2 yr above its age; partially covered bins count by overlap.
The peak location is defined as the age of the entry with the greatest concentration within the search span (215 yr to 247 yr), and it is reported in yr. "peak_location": 217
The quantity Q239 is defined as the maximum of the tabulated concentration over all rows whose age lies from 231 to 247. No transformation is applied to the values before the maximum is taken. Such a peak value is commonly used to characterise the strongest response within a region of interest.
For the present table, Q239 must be 24.3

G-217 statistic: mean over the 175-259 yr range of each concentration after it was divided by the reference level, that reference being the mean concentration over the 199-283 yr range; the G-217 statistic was 1.09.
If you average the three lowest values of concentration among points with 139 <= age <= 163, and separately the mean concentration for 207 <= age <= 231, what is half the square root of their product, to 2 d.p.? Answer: 12.05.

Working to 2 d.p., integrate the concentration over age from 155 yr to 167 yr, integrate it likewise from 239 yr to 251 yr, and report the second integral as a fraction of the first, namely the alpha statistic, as 0.95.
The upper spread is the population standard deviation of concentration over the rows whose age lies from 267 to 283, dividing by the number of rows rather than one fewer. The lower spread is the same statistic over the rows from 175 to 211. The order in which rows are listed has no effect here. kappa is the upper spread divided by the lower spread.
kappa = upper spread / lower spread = 2.4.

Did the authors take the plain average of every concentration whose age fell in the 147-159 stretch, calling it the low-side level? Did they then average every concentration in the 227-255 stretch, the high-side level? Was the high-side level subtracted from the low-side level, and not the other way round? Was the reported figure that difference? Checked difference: 1.9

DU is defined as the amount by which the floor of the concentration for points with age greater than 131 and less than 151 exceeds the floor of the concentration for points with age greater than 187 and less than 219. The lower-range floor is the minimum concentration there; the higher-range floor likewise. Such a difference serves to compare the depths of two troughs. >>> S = 0.9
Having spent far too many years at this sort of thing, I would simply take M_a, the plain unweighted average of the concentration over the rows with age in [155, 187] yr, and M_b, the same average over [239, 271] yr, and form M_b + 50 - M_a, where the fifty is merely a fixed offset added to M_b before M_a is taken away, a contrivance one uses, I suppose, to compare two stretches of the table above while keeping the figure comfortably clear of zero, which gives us 49.4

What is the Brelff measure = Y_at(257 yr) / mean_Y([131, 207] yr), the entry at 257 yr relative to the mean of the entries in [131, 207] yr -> 0.99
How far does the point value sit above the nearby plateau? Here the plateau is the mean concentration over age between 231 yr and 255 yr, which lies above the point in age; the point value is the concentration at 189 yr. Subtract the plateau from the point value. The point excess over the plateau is -1.8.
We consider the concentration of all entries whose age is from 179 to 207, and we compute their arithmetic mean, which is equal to 24.8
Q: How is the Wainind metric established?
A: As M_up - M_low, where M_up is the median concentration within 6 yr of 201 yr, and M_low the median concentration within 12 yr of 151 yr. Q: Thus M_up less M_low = -1.00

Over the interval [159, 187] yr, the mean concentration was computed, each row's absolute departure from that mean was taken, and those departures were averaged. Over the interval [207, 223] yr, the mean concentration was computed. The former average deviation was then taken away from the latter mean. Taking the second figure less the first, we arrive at 23.7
